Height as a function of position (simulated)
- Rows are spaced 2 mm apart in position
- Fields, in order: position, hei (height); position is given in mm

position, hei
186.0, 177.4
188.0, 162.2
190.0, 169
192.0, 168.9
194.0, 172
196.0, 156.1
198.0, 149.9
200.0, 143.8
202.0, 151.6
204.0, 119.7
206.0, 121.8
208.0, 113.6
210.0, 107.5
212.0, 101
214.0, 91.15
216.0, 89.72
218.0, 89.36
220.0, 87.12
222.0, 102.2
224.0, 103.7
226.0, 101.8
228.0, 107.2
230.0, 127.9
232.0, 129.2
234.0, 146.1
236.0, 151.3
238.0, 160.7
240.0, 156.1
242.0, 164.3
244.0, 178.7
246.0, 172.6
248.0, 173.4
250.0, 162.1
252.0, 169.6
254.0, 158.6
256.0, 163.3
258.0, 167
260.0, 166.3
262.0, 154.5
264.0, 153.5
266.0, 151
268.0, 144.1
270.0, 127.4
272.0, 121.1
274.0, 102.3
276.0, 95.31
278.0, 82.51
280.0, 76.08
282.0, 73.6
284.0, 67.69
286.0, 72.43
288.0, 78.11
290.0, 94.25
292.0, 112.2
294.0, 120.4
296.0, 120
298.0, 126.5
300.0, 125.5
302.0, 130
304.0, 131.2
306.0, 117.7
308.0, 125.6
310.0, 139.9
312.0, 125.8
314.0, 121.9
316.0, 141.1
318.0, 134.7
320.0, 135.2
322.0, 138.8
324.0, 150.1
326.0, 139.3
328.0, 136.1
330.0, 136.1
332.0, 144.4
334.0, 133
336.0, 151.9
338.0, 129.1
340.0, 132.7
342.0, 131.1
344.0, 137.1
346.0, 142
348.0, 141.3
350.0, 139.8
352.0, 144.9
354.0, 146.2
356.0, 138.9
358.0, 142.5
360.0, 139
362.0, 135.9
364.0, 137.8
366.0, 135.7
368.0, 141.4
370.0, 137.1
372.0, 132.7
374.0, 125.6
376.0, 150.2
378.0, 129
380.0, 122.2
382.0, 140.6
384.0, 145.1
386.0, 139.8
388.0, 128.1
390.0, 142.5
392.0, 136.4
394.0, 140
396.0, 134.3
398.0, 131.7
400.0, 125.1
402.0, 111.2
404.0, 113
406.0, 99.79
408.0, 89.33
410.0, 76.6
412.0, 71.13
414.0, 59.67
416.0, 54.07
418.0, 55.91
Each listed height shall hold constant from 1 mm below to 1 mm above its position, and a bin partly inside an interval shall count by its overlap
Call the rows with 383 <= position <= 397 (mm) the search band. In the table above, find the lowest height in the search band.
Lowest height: 128.1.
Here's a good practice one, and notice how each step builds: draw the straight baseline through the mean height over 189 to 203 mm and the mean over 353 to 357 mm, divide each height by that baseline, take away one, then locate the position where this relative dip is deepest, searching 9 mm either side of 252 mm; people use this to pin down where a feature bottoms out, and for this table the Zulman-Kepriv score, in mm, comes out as 254.0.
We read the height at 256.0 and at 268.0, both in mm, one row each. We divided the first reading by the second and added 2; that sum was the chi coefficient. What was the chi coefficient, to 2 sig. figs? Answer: 3.1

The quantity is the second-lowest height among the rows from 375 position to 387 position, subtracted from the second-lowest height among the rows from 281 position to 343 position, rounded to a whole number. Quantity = -57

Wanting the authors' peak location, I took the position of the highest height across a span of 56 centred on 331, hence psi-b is 336.0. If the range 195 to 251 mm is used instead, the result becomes 244.0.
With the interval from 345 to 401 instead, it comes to 376.0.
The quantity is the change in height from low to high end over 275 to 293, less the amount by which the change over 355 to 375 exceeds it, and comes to 47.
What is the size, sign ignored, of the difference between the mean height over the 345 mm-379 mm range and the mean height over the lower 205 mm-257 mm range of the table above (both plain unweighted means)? 6.9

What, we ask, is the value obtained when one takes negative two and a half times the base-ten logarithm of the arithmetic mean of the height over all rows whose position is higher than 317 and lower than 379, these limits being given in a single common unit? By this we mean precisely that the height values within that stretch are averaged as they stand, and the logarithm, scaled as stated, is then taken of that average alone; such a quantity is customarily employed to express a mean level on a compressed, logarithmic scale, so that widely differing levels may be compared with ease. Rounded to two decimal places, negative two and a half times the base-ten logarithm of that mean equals -5.35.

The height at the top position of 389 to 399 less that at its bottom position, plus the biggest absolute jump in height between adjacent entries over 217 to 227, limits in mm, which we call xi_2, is 4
